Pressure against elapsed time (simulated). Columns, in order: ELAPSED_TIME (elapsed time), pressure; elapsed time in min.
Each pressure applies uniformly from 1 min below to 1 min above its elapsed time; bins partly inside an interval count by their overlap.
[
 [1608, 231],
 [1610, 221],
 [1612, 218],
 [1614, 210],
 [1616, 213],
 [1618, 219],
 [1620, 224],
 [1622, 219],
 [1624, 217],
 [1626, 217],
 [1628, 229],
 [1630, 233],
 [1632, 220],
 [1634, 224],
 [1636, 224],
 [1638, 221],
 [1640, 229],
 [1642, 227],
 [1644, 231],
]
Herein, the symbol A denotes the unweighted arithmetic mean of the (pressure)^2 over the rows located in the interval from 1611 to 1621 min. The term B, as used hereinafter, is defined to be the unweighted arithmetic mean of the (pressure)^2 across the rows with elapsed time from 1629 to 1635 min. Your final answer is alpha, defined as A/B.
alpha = 0.92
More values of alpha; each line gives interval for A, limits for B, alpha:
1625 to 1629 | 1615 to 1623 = 1.04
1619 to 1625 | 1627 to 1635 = 0.94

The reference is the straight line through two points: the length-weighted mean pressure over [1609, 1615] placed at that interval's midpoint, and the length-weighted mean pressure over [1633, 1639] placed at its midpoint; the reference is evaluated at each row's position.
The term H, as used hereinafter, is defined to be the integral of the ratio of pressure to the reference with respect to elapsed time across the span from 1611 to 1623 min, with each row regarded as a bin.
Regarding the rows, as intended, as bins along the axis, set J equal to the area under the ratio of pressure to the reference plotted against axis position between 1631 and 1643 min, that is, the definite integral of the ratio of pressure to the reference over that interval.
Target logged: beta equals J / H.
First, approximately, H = 12.0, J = 12.0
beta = 1.01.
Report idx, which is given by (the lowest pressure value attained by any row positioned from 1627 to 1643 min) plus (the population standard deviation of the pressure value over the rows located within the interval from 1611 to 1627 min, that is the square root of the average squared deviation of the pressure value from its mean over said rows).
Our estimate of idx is 224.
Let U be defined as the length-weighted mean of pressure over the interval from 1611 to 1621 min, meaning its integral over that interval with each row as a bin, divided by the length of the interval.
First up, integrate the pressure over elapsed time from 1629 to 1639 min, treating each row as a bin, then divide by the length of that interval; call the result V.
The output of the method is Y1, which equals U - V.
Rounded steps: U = 217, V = 224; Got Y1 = -8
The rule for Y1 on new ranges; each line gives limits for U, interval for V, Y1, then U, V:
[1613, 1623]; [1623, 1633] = -6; 217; 223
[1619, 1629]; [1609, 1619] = 5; 221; 216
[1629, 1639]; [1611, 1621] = 8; 224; 217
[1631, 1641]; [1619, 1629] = 2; 224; 221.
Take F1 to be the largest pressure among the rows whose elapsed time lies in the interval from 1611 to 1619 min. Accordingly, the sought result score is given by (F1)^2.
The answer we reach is 47961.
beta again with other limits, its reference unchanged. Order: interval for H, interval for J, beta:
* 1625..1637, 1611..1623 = 0.98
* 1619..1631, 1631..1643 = 0.99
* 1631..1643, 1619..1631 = 1.01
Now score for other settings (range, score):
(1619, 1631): 54289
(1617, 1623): 50176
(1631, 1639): 50176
